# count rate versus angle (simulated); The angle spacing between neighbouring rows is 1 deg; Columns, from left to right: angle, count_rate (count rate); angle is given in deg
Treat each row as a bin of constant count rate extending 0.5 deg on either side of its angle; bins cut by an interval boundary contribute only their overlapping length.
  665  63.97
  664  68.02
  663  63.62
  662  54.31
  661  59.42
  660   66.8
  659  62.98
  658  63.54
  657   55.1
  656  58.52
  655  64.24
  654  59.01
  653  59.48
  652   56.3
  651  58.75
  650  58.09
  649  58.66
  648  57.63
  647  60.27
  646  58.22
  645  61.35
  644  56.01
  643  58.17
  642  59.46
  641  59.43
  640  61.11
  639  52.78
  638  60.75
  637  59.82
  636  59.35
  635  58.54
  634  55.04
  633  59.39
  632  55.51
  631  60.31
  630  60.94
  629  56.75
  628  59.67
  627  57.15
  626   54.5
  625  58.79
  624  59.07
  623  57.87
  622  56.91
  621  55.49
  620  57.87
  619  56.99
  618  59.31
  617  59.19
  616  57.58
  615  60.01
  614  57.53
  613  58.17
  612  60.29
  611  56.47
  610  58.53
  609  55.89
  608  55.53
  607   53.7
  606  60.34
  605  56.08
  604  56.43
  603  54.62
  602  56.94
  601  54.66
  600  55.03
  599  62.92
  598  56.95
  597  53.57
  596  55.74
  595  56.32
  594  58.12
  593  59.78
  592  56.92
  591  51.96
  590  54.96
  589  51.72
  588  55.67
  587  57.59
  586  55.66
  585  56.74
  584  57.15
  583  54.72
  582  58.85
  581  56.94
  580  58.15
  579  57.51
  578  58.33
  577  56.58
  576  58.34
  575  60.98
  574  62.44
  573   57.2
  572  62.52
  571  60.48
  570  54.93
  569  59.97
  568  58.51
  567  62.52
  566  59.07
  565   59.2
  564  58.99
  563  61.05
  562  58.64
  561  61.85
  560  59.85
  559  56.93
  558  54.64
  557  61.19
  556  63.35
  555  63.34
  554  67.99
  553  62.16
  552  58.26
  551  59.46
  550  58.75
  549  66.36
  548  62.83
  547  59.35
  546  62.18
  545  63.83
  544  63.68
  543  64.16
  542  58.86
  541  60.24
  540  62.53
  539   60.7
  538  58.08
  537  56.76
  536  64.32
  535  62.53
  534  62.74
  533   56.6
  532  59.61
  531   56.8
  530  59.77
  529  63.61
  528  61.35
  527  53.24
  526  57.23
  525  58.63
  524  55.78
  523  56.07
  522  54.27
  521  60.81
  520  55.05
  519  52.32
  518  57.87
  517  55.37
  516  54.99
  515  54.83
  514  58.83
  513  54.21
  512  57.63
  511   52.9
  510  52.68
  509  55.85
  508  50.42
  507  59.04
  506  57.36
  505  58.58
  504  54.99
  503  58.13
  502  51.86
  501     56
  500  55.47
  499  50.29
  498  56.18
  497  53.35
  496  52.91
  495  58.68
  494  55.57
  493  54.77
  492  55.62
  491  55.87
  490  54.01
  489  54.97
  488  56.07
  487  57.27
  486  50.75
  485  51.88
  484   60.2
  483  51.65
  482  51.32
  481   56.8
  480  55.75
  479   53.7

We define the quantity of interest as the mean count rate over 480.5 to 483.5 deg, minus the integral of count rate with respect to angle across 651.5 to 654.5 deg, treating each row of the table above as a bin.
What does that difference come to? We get -122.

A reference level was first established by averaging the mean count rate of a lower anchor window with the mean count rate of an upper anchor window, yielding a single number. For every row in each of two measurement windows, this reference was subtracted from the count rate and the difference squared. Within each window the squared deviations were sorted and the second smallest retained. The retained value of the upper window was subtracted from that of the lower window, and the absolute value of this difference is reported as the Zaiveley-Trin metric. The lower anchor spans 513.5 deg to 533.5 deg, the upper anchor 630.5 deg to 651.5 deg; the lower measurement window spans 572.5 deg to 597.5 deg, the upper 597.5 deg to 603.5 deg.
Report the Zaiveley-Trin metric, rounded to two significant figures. 0.71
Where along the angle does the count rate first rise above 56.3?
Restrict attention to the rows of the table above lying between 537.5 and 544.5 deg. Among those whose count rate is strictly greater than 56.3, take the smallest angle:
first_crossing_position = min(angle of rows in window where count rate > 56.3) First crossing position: 538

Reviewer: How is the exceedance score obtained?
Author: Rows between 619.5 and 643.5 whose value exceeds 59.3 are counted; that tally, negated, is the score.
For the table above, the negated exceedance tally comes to -10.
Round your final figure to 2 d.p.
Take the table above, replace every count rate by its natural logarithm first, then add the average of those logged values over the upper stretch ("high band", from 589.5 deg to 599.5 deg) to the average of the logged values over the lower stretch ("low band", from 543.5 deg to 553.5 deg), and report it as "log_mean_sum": 8.16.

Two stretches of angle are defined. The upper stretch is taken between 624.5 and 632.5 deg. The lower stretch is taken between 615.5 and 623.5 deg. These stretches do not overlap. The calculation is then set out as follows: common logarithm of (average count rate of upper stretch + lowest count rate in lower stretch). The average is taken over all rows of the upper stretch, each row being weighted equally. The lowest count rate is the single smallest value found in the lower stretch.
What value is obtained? 2.05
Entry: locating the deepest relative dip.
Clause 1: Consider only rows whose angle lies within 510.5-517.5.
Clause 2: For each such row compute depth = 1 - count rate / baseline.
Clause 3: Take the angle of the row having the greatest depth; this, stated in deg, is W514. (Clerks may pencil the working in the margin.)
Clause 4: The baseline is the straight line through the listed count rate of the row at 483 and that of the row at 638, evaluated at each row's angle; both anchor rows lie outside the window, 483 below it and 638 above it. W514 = 511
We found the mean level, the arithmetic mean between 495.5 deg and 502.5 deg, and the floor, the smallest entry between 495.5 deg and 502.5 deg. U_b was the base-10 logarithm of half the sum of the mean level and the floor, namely 1.72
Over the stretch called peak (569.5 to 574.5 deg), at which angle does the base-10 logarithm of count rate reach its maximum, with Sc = 572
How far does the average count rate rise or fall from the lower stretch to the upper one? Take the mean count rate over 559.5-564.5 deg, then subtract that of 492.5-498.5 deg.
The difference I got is 5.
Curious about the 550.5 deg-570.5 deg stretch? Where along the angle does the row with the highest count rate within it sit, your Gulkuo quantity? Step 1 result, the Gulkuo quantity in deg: 554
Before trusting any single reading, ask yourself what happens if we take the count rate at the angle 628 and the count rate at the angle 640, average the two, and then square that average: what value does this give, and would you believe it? 3647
